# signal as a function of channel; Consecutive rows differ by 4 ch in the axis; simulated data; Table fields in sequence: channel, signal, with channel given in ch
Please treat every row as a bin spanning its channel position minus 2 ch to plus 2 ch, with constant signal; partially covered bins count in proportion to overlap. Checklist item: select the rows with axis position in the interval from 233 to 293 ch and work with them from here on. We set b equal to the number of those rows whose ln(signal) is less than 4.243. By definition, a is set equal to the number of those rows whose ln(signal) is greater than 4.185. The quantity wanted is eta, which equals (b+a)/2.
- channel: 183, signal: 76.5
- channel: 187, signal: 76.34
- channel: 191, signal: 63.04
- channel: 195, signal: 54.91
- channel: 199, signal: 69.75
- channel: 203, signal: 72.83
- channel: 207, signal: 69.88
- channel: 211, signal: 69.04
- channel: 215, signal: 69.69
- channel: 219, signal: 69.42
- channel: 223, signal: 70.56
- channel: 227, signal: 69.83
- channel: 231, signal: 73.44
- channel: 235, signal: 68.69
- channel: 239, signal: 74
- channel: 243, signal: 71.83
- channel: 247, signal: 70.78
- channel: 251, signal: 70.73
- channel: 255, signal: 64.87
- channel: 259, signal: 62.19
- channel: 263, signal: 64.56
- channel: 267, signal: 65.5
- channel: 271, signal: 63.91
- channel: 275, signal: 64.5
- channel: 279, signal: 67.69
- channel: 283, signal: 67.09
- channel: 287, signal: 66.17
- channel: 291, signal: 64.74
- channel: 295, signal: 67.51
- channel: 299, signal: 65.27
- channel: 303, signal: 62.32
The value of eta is 9.5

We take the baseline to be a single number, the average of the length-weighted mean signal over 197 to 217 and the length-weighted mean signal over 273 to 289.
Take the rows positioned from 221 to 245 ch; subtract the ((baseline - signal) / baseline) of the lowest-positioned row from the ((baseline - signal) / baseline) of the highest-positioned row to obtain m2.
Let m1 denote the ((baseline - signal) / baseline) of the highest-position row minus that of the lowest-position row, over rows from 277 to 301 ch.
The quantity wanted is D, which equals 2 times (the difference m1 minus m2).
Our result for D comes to 0.11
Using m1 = 0.04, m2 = -0.02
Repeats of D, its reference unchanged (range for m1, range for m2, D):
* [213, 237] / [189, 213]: 0.20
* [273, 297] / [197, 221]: -0.10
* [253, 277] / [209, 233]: 0.14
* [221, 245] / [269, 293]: -0.01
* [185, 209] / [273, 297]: 0.28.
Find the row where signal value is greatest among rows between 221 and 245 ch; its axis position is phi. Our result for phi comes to 239 ch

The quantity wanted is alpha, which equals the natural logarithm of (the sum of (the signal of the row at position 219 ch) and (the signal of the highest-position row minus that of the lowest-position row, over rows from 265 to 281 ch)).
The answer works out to 4.27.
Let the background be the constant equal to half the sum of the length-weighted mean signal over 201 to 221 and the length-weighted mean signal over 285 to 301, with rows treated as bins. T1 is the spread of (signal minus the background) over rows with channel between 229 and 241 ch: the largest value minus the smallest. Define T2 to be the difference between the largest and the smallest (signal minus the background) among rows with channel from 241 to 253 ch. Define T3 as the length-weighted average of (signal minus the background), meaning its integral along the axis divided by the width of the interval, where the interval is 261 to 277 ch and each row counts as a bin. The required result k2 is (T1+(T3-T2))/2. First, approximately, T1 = 5.3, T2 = 1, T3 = -3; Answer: 0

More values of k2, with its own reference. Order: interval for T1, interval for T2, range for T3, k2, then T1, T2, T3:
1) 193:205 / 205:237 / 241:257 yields 7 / 17.9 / 5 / 2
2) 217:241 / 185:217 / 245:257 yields -8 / 5.3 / 21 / 1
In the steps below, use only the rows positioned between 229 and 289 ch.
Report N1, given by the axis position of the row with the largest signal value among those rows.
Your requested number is 239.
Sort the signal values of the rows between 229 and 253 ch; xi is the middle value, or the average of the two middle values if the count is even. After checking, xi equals 71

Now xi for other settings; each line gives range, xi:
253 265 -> 65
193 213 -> 70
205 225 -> 70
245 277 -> 65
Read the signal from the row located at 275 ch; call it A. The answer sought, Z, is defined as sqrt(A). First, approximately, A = 64.5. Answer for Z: 8.0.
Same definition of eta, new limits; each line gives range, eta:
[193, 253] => 9.0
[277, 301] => 5.0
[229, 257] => 4.0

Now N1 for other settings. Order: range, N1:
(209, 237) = 231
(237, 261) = 239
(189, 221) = 203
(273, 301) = 279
